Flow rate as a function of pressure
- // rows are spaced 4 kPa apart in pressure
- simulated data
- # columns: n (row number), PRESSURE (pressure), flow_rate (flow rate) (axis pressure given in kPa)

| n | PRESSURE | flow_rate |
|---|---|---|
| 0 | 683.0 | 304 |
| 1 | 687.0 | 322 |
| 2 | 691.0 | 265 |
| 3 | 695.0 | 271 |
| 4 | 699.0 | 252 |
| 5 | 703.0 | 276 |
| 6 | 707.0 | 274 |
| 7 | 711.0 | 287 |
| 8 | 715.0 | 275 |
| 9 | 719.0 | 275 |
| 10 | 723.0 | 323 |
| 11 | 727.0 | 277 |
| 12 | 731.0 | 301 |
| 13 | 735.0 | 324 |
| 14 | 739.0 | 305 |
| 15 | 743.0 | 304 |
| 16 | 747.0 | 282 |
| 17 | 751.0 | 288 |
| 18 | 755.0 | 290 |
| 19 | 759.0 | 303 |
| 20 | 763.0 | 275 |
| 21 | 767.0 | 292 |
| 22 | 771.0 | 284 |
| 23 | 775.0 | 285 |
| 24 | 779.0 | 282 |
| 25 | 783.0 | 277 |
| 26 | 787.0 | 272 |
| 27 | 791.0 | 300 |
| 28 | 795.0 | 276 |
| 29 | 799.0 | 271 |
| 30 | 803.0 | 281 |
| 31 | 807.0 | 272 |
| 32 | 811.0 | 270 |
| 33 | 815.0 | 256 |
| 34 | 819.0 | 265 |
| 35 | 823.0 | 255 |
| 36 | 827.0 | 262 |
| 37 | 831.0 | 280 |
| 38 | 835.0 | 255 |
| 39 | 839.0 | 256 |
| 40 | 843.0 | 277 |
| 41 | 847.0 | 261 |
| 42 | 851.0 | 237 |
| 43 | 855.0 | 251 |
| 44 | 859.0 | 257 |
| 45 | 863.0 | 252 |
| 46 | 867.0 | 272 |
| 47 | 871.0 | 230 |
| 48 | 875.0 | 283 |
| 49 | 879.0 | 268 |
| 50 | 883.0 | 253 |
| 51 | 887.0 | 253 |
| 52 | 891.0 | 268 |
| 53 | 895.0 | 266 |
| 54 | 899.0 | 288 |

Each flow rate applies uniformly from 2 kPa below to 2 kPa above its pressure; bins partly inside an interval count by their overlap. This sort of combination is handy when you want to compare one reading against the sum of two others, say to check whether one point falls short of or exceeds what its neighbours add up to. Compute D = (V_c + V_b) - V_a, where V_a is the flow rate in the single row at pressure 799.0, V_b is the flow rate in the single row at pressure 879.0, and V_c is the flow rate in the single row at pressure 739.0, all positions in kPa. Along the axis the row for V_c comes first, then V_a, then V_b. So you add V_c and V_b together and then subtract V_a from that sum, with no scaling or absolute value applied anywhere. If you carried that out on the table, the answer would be 302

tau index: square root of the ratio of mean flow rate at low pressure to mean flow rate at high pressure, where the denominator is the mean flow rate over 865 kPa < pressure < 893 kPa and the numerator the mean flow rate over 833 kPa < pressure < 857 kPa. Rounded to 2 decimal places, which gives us 0.99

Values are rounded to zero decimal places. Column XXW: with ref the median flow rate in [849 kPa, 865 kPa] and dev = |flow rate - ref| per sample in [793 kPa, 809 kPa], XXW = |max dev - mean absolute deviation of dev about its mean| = 26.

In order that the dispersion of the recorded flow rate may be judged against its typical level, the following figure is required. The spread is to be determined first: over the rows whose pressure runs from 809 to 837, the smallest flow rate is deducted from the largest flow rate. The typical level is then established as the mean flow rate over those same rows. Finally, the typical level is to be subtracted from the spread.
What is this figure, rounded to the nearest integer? -238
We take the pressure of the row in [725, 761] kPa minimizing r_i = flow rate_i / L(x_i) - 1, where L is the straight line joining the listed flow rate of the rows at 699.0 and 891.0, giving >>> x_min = 727.0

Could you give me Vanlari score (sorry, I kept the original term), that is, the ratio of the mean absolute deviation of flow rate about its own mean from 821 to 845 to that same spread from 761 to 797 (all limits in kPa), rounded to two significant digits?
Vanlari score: 1.4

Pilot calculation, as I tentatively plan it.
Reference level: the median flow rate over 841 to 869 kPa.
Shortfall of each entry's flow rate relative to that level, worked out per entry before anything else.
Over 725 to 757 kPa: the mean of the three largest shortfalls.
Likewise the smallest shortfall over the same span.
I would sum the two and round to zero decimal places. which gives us -92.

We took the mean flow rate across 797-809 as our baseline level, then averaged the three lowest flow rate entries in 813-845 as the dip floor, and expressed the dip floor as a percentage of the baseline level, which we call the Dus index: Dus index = 93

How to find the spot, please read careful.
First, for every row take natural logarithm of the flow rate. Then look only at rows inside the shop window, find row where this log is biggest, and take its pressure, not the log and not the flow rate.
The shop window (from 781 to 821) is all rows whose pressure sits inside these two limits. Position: 791.0 kPa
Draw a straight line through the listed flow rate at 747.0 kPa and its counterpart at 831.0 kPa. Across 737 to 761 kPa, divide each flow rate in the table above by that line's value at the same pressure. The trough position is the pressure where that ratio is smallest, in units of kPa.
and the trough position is 747.0 kPa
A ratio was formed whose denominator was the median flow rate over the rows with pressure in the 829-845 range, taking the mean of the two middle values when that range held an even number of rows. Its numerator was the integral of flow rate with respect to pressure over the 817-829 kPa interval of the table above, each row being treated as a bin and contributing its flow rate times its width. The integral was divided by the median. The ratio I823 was 12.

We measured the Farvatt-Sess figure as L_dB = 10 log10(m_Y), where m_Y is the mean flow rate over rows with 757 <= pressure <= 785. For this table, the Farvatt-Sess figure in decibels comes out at 24.6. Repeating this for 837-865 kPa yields 24.1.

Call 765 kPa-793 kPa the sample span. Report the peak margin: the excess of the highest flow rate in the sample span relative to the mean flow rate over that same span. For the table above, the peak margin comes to 15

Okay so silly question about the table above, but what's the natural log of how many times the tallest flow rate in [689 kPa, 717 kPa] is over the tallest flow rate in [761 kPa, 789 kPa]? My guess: -0.017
